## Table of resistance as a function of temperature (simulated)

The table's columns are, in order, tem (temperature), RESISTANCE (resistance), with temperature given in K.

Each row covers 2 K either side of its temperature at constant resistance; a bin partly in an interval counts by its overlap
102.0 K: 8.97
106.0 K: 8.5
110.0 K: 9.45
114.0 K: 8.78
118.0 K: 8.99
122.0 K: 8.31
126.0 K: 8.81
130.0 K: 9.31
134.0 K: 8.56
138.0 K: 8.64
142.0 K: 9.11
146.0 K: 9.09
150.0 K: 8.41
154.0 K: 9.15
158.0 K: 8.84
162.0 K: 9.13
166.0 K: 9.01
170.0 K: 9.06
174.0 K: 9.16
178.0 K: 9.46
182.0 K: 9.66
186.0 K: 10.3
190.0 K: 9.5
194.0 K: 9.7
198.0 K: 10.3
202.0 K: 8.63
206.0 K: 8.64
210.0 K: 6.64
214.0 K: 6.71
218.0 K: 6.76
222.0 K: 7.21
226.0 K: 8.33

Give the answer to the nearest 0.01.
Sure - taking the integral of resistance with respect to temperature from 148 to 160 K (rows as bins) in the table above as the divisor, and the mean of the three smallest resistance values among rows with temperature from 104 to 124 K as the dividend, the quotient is 0.08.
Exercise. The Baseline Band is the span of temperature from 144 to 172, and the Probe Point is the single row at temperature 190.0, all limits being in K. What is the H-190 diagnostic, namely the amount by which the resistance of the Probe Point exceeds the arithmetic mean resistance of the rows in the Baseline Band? 0.54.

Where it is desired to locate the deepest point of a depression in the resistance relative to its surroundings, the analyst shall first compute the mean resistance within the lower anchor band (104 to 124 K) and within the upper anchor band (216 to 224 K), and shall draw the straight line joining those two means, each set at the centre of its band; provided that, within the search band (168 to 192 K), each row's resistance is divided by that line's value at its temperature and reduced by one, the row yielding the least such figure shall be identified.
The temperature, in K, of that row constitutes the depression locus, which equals 170.0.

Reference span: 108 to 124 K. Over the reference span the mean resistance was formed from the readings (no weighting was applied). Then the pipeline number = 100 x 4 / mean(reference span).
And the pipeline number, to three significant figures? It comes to 45.0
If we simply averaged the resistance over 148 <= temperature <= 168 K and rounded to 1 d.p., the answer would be 8.9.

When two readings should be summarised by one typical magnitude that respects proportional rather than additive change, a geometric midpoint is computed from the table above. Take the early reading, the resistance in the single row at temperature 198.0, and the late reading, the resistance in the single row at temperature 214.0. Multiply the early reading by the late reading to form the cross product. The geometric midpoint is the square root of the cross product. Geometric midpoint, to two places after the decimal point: 8.31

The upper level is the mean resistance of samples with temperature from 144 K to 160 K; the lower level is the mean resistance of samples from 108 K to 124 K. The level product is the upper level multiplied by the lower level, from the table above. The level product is 78.8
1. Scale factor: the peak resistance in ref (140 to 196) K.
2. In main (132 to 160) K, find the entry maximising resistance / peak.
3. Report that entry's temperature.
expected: 154.0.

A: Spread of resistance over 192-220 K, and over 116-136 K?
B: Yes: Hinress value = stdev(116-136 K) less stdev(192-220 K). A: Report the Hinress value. -1.1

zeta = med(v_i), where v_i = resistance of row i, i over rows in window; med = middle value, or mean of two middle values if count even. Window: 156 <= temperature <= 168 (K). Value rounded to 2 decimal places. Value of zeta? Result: 9.01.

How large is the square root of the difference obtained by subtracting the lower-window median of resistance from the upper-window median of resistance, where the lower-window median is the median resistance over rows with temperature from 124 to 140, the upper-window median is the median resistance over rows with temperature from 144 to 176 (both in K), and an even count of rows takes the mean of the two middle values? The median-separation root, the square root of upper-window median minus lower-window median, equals 0.59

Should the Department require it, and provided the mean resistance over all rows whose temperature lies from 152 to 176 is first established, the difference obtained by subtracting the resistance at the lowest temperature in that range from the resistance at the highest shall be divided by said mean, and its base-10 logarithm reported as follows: -2.96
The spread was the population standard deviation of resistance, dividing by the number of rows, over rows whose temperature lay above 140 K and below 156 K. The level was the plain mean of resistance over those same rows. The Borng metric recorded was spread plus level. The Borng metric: 9.2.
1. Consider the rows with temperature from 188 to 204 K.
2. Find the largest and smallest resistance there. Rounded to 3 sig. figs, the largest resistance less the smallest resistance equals 1.67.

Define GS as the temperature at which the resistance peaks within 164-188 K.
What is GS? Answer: 186.0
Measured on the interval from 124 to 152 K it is 130.0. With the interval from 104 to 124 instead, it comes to 110.0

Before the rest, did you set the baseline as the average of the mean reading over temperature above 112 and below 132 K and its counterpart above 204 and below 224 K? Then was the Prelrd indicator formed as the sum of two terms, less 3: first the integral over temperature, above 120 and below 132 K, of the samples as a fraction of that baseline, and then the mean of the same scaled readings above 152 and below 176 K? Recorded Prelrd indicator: 11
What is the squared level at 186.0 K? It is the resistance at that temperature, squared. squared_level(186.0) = 106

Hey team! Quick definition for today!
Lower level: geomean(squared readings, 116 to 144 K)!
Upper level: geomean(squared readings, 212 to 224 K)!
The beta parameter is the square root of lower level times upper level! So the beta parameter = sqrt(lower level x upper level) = 60.7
